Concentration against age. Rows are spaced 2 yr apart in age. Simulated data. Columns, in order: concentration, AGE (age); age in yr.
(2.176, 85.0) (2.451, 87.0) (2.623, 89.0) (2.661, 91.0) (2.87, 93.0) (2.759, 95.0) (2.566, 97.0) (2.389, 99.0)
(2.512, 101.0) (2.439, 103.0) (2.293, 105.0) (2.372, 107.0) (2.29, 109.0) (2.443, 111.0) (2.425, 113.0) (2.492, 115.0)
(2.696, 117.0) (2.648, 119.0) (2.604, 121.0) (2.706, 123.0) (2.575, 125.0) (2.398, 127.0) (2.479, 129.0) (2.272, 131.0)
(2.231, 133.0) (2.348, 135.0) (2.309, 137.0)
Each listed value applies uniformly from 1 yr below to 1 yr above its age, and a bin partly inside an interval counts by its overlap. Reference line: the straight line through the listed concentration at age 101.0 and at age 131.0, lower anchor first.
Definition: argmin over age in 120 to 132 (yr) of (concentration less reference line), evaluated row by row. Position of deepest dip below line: 131.0 yr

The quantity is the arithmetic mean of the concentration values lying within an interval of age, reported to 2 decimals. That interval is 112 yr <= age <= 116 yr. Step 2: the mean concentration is 2.46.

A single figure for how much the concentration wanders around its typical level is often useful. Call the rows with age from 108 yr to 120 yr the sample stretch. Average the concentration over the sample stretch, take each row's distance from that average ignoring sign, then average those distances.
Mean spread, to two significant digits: 0.12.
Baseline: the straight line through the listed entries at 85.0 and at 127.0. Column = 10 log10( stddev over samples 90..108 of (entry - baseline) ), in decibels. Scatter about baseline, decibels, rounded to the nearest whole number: -7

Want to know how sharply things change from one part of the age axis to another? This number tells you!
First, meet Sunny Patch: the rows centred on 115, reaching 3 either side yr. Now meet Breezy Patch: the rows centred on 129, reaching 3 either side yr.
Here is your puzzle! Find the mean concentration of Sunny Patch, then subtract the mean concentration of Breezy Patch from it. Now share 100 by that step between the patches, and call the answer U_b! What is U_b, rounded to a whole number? 647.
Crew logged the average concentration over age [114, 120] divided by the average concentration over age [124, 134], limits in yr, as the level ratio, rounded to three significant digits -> 1.09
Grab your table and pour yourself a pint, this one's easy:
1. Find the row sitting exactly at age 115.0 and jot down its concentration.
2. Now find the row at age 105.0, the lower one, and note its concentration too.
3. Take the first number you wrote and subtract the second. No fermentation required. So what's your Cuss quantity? 0.20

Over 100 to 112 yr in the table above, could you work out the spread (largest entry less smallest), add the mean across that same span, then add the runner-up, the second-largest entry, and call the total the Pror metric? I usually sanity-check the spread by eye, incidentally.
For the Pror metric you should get 5.1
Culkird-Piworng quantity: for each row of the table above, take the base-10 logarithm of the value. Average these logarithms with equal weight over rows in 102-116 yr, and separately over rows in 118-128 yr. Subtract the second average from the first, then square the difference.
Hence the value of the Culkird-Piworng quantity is 0.0011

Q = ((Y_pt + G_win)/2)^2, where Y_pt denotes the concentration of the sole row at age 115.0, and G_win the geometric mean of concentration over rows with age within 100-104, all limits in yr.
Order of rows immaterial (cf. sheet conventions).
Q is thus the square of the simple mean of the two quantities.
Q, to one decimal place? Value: 6.2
